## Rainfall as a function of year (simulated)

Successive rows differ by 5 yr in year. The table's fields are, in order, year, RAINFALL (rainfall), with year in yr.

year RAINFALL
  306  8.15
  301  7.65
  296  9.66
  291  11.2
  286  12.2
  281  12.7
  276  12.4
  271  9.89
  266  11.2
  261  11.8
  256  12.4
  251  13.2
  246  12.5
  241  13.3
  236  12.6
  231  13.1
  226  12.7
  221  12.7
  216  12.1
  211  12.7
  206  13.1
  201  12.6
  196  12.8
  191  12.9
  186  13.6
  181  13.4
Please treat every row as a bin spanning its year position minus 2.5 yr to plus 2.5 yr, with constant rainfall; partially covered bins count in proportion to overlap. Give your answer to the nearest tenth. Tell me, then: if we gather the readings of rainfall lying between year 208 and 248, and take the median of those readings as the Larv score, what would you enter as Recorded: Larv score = 12.7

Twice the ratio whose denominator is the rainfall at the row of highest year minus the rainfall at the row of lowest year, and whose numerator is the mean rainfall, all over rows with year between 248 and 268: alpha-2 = -12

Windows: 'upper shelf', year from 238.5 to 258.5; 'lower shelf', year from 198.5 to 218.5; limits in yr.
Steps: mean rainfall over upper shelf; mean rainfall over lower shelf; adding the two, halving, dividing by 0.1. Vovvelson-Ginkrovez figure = 127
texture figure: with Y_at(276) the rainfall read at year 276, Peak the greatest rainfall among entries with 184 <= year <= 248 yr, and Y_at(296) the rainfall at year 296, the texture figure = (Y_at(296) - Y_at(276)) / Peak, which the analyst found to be -0.20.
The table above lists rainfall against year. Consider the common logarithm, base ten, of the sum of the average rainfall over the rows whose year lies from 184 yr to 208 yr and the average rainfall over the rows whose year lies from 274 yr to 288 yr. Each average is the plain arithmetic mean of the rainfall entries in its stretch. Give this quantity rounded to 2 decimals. 1.41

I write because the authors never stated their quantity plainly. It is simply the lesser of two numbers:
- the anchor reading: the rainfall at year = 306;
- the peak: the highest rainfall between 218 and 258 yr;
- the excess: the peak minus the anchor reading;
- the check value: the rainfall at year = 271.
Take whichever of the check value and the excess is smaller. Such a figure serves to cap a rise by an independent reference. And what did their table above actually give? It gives 5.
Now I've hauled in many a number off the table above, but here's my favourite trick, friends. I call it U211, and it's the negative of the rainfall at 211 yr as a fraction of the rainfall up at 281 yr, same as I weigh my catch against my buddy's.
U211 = -1.00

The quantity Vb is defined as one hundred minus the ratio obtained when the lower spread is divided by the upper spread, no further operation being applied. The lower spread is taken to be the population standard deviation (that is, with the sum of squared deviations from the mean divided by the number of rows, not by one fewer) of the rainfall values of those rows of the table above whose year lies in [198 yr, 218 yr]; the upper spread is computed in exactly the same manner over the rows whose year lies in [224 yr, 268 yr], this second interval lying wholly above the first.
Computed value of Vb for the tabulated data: 99.4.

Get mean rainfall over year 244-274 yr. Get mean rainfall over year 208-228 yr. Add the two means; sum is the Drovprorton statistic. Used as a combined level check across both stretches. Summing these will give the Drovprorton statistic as 24.4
